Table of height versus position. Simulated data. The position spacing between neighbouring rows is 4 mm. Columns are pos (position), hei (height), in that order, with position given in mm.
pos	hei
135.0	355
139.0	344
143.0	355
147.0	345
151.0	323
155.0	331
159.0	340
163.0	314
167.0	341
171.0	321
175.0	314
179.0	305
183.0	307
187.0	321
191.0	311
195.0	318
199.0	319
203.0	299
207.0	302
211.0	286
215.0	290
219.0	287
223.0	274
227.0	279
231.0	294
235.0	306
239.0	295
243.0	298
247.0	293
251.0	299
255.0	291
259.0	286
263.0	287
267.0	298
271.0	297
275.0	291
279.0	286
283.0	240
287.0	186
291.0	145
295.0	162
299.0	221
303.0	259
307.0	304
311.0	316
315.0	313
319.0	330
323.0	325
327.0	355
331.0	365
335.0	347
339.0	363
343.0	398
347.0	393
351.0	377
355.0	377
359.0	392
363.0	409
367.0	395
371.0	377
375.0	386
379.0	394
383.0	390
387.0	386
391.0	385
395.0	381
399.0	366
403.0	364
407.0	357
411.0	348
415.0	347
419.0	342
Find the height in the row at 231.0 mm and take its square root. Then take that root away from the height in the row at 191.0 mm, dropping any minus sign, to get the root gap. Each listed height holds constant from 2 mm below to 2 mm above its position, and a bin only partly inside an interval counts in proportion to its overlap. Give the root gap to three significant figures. 294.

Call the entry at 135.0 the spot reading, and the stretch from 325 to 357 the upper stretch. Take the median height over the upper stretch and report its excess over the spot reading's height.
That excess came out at 16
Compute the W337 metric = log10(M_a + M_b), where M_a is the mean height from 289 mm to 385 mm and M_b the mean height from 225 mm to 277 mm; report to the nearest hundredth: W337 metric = 2.80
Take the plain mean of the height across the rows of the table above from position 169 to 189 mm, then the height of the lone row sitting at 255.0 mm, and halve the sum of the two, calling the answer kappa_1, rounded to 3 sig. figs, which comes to 302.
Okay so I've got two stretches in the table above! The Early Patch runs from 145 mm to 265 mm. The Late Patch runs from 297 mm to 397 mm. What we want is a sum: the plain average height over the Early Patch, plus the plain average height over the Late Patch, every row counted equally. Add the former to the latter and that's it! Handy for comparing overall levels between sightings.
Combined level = 663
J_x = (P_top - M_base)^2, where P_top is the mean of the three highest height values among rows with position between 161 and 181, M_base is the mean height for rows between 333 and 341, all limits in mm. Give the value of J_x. 880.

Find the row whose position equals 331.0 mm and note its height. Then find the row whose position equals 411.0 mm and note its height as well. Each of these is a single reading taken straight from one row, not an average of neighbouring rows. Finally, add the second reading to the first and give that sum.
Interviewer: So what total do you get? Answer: 713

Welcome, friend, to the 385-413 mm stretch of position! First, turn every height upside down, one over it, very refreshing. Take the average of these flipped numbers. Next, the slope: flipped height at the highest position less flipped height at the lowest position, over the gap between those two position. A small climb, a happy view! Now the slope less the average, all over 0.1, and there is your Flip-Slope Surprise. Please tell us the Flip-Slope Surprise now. -0.027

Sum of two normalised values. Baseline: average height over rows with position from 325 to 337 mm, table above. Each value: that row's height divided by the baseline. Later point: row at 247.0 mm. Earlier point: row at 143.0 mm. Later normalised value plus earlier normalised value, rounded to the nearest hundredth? 1.82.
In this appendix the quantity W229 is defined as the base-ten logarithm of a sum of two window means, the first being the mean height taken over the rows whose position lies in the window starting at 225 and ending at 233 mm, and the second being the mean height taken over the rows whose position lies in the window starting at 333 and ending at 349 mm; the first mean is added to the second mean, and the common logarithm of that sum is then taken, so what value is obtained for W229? 2.82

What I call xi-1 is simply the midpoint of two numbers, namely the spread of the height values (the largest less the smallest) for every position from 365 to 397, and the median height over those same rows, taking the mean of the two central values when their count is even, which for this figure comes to 202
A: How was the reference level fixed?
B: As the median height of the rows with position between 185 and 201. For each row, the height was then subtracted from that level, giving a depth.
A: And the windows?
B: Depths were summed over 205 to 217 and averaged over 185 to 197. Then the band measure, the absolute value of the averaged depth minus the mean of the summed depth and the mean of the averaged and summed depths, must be 57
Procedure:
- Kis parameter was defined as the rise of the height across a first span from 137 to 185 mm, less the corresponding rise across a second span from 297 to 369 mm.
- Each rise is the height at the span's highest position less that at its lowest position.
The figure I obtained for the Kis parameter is -211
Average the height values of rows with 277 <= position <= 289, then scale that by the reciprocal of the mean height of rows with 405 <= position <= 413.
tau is 0.67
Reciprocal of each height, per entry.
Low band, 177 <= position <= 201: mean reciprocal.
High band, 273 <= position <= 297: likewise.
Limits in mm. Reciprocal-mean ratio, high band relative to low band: 1.5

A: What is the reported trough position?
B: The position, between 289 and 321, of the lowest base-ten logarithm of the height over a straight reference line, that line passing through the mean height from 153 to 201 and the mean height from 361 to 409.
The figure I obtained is 291.0 mm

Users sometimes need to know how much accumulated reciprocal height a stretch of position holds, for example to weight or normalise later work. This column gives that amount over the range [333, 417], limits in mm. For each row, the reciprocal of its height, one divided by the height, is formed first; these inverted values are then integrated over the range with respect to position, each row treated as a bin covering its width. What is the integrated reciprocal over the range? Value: 0.223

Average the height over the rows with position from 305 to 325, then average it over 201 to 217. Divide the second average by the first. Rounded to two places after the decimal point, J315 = 0.93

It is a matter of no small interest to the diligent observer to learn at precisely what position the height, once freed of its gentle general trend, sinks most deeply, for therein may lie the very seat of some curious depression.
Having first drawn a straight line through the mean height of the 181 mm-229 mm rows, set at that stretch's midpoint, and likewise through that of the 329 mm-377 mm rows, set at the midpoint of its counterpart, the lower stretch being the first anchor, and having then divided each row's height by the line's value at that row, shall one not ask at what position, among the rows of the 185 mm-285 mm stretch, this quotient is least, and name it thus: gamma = 283.0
